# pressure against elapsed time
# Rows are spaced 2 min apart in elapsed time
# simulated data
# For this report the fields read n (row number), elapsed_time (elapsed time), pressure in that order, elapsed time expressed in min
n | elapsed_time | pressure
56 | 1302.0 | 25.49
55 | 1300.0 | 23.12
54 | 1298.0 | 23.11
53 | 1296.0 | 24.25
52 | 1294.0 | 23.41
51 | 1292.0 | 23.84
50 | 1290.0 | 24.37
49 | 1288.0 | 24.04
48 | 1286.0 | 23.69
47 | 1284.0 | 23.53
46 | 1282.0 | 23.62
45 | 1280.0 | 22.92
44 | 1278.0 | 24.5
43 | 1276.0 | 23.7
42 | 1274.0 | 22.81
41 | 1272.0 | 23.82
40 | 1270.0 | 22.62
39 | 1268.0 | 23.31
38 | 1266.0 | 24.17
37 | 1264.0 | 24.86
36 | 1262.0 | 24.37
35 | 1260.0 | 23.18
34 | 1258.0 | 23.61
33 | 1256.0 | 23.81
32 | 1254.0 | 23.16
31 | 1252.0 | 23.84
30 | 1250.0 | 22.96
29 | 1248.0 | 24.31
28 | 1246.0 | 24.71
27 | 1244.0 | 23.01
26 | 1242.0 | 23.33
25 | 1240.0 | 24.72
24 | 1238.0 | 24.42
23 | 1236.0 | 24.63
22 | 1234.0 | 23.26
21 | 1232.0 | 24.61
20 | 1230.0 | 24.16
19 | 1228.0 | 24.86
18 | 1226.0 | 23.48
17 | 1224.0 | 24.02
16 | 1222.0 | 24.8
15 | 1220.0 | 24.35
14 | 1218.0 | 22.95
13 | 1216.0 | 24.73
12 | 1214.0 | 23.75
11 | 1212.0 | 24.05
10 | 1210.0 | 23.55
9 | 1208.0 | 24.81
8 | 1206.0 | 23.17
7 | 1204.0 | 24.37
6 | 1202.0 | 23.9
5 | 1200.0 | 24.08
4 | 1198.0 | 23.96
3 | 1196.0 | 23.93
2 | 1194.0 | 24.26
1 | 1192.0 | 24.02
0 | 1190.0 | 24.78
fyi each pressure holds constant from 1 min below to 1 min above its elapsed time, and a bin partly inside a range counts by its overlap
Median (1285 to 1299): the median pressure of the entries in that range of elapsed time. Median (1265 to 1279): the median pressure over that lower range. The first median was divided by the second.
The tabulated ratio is 1.01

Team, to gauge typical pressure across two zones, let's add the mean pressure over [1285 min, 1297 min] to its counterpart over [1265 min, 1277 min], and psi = 47.3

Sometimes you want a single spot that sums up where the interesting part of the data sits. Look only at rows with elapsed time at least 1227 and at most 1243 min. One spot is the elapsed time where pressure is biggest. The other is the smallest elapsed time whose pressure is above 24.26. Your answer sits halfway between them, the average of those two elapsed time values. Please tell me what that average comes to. 1228 min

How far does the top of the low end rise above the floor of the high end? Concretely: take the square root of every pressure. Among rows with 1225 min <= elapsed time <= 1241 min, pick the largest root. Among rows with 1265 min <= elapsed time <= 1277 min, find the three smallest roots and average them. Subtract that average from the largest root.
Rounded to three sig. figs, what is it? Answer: 0.199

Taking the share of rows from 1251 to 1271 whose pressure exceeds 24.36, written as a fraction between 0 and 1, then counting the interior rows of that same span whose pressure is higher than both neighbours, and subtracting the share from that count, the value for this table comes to 1.8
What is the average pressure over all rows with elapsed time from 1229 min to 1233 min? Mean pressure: 24.4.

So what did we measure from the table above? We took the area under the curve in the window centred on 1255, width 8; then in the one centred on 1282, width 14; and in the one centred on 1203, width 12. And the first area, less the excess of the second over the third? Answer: 145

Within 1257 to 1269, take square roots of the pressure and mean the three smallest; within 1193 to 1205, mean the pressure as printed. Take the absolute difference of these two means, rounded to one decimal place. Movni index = 19.2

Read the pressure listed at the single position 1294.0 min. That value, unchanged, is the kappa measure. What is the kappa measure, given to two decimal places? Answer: 23.41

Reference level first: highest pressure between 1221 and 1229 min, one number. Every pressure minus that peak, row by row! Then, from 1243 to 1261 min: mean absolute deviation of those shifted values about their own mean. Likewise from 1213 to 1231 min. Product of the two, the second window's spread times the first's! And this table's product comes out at 0.25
